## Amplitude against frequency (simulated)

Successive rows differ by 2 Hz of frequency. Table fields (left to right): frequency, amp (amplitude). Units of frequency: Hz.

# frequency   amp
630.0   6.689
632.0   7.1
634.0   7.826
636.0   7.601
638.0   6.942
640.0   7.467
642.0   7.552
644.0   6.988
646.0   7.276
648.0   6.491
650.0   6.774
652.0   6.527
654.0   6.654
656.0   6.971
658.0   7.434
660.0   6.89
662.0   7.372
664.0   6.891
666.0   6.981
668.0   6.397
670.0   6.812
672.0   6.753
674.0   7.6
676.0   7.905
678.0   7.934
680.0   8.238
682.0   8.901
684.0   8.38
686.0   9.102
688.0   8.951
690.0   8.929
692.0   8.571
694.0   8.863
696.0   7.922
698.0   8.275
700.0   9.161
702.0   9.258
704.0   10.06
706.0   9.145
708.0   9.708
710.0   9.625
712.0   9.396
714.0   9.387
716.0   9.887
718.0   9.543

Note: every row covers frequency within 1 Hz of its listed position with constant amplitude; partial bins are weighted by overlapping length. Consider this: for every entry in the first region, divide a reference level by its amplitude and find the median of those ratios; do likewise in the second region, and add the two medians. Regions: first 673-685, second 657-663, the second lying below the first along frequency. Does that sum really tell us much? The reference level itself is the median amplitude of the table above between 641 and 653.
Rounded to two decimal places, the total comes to 1.78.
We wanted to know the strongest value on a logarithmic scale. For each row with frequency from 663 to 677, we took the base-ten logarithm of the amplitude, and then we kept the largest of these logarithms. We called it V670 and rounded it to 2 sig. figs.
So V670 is 0.90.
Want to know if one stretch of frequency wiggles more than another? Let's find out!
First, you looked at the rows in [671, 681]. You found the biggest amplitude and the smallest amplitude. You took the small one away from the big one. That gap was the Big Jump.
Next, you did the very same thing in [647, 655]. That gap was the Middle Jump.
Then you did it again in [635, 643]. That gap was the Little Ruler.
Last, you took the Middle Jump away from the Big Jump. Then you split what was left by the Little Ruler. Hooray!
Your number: 1.8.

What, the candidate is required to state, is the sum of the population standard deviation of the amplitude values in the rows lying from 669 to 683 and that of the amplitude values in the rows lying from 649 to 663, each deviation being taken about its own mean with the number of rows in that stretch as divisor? 1.0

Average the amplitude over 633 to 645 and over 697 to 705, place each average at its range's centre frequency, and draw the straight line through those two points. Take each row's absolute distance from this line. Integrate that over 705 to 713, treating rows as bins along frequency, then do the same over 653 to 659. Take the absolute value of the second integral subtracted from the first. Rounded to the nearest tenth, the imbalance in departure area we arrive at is 3.6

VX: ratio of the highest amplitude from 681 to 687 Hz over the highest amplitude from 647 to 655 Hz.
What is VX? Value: 1.34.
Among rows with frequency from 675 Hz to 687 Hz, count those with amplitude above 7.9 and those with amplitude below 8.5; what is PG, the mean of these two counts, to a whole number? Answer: 5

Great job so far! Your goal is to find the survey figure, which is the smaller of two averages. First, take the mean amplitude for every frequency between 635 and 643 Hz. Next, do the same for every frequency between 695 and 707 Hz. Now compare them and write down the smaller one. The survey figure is 7.39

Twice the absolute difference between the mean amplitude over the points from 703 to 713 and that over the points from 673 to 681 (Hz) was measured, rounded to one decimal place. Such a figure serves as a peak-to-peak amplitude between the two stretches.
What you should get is 3.3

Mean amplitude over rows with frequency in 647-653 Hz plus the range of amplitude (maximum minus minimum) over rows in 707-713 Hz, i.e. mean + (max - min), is 6.91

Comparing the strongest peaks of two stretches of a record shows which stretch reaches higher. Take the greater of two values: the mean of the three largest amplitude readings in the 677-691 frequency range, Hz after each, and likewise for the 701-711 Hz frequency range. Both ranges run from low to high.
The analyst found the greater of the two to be 9.8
